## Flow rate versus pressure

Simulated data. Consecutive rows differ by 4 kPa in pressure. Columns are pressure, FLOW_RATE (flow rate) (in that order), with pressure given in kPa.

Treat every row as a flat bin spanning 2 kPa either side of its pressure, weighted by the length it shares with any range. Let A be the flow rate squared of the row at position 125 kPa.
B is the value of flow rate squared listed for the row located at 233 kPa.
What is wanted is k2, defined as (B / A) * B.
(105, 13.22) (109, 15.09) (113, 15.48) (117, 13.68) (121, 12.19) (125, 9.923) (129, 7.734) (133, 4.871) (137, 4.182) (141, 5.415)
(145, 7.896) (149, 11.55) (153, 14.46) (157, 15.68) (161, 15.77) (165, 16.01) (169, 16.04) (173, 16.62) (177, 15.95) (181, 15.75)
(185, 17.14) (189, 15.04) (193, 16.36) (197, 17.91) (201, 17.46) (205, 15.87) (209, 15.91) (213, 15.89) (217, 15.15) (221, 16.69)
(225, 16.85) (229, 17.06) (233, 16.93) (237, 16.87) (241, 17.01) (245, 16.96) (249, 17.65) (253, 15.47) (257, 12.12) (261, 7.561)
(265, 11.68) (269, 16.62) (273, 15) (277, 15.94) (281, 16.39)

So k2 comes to 834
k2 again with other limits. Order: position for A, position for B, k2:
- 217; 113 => 250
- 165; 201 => 363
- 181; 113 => 231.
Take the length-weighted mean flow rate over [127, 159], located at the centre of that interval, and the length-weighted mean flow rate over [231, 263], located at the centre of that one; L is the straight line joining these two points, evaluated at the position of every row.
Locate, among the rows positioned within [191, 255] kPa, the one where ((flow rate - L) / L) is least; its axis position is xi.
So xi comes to 253 kPa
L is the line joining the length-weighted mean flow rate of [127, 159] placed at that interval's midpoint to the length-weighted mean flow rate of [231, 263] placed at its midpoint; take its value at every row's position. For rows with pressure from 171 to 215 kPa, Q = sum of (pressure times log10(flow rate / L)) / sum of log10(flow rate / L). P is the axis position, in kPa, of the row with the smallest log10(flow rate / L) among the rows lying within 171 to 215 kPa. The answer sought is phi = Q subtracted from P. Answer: 22.5 kPa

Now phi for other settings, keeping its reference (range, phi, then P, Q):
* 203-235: -1.5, 217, 218.5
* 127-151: 1.2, 137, 135.8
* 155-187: 10.7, 181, 170.3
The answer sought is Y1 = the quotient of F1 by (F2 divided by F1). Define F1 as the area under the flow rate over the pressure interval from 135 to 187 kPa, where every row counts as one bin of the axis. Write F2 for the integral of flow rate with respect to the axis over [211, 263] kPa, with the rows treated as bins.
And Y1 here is 588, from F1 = 690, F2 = 809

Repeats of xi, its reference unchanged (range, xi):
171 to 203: 189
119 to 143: 137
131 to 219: 137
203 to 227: 217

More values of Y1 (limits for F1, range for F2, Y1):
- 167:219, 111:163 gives 1284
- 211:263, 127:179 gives 1075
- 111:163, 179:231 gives 362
